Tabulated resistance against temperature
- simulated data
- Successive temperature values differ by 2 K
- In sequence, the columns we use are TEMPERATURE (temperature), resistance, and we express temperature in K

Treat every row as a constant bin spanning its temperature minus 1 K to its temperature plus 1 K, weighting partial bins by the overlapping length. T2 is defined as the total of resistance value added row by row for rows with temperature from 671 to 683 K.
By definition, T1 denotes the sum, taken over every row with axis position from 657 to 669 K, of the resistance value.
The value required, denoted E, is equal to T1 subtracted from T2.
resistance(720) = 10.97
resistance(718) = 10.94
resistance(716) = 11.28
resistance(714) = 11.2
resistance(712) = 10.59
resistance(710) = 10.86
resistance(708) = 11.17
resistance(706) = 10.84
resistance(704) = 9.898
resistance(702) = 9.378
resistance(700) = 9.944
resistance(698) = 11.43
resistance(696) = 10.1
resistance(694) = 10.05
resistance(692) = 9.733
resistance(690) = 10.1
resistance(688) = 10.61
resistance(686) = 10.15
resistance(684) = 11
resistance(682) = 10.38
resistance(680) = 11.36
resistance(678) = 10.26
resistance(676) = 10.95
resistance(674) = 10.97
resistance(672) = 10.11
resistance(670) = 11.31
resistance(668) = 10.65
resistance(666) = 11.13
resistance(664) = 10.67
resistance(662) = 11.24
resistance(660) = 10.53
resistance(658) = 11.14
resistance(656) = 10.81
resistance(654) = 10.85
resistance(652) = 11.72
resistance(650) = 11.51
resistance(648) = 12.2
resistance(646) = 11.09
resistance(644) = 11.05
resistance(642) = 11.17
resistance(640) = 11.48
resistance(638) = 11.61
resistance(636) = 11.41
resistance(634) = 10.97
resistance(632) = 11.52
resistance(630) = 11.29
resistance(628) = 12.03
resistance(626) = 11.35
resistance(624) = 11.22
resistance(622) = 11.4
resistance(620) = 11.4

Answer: -1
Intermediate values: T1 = 65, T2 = 64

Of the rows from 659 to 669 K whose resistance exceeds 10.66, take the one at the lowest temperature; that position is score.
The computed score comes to 662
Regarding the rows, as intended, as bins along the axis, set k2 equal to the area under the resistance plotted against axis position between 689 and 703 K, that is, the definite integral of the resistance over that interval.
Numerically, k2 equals 141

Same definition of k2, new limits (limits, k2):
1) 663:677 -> 152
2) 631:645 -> 158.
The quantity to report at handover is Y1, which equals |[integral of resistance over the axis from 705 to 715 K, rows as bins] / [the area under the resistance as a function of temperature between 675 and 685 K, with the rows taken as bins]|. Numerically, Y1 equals 1.01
